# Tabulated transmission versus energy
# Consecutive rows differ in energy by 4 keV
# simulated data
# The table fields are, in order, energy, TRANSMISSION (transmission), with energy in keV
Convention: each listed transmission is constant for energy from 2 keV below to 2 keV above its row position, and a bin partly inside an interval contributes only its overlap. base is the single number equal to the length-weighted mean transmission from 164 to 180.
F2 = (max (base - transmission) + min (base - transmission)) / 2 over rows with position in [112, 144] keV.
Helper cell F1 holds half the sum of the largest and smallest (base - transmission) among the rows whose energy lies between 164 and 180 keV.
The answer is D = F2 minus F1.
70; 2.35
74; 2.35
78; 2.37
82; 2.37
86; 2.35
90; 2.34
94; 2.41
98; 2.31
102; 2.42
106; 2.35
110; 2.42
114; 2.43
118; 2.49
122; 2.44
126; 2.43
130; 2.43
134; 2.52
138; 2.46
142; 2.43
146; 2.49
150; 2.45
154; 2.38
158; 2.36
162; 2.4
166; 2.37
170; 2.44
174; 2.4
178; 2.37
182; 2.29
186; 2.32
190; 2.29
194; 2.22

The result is -0.070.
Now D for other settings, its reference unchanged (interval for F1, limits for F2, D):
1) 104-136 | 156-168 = 0.055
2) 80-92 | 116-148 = -0.120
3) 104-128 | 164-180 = 0.015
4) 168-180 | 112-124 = -0.055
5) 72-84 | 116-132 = -0.100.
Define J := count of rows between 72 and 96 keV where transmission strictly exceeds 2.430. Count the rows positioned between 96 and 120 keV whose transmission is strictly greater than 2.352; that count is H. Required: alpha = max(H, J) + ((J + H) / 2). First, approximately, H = 4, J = 0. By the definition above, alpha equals 6.0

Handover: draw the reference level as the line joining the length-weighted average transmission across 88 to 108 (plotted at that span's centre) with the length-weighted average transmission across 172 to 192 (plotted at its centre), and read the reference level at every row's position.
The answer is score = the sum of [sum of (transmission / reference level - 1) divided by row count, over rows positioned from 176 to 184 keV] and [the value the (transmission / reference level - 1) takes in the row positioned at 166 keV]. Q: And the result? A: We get 0.011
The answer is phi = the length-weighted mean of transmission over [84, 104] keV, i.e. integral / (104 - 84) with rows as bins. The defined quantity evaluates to 2.37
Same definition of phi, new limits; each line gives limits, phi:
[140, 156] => 2.44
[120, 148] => 2.46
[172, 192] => 2.33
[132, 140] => 2.49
